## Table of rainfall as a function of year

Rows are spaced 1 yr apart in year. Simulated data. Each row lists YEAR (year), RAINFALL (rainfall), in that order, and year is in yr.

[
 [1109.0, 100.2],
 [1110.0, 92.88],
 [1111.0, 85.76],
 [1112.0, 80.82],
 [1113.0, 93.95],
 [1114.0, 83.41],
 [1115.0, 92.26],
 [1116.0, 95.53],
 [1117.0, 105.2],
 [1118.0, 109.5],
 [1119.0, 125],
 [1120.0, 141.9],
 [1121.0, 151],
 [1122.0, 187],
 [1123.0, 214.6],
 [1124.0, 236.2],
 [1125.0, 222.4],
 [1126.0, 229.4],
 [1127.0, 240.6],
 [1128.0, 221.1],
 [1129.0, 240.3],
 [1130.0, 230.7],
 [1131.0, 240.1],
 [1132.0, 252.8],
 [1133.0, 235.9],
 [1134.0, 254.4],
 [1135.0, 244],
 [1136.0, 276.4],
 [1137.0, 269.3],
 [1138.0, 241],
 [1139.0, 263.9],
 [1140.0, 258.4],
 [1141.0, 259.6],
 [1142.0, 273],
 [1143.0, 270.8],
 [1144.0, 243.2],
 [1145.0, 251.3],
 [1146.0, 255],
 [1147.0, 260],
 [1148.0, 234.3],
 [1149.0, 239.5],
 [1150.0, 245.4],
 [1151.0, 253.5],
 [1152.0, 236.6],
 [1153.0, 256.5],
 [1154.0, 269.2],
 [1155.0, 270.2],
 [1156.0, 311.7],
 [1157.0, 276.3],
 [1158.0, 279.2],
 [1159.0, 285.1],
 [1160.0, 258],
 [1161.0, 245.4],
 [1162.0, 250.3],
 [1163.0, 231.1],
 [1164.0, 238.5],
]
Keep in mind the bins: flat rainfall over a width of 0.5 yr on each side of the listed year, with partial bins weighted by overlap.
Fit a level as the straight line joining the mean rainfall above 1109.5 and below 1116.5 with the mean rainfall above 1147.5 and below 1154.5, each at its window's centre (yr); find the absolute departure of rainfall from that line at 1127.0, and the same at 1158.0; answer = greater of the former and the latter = 93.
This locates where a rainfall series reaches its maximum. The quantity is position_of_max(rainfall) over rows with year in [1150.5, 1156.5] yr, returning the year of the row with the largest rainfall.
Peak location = 1156.0 yr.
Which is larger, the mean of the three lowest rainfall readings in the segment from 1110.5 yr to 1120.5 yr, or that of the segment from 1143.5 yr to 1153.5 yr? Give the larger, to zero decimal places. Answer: 237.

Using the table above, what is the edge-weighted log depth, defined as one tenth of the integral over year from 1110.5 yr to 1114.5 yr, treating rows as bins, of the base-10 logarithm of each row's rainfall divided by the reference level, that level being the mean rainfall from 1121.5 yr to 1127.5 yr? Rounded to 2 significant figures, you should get -0.16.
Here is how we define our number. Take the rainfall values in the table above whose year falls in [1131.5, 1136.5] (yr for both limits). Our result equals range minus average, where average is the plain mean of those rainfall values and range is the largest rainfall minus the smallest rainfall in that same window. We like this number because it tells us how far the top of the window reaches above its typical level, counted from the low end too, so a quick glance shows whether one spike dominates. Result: -212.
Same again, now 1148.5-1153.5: -226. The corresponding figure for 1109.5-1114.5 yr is -74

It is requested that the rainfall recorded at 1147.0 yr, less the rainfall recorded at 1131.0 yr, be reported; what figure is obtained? 20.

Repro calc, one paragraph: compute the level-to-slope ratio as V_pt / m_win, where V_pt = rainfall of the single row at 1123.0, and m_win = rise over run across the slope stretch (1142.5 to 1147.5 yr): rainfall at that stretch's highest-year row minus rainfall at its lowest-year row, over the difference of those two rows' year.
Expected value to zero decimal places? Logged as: -79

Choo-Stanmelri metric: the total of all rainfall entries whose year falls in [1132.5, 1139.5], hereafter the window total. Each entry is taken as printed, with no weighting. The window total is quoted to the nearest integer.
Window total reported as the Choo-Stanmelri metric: 1785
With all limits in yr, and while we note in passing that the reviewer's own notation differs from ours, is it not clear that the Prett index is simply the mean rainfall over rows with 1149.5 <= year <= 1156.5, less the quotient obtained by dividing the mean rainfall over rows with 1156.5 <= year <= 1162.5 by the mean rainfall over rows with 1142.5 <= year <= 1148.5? 262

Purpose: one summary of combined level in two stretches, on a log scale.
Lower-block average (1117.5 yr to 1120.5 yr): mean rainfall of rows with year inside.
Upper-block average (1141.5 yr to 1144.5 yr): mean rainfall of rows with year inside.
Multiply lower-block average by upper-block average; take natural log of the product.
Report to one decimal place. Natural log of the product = 10.4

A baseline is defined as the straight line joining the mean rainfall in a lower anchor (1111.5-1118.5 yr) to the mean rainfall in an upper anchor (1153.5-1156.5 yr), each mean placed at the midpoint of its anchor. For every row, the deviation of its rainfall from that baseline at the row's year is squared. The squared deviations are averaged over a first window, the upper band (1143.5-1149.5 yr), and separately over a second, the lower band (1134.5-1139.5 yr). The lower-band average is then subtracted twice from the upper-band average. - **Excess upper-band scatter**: -7554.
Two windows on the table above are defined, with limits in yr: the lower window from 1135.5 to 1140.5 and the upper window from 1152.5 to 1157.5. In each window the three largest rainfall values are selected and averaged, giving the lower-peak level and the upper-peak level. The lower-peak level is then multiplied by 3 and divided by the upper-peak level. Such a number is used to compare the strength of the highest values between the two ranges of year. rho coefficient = 2.83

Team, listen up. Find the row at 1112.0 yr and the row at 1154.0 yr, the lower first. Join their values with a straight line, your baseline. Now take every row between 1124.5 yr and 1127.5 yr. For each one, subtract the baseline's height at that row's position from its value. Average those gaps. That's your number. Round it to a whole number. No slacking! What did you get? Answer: 87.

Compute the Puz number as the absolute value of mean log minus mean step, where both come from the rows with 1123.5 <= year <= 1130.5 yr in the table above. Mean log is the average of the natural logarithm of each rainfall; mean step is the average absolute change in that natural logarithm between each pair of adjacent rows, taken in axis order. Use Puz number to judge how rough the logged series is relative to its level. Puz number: 5.39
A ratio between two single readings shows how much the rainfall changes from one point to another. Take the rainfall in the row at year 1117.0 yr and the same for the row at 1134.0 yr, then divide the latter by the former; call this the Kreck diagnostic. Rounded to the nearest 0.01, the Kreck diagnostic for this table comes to 2.42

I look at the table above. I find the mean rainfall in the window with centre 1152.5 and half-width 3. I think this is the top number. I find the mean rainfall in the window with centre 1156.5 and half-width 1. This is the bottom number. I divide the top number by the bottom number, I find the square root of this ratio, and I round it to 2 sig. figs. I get 0.93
